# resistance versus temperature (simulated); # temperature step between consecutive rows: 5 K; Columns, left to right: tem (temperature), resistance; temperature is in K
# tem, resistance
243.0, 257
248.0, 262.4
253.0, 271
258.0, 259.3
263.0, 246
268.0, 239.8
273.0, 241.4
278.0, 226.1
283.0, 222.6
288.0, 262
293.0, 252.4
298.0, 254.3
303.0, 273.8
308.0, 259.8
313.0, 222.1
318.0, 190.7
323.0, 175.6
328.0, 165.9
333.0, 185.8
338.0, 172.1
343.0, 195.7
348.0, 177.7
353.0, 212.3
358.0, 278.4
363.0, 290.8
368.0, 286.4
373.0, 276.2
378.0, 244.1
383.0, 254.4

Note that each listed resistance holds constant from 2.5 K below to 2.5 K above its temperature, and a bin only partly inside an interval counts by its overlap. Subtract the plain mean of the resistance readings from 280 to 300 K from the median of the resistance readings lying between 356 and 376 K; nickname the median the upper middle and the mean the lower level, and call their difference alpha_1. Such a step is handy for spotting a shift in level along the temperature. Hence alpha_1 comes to 35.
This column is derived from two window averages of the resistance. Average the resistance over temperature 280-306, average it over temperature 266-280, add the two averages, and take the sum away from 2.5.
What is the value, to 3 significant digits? -486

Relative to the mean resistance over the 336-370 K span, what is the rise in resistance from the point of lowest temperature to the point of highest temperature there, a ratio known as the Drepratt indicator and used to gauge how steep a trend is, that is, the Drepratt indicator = 0.50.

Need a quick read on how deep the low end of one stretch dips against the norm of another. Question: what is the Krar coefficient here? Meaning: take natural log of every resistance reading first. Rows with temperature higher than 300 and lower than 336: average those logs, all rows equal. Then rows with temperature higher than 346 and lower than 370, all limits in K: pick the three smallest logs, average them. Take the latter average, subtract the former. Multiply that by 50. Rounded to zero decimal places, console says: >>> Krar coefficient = 3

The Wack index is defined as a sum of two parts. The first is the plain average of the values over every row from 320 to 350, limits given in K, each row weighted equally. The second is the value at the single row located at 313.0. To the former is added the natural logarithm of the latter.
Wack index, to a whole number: 184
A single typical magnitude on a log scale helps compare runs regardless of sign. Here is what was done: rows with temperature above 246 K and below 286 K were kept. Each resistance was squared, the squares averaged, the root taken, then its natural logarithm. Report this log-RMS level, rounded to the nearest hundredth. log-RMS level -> 5.51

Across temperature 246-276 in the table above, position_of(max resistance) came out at 253.0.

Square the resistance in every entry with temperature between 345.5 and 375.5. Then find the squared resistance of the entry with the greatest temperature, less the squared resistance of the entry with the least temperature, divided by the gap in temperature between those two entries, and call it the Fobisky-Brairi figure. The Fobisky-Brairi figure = 1788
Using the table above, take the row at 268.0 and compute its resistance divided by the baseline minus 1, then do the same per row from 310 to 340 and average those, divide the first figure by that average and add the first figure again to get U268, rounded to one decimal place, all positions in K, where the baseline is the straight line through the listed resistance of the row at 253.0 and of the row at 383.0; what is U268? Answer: 0.3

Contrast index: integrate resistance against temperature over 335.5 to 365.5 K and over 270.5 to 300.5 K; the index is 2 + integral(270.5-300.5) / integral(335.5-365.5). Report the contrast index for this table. 3.10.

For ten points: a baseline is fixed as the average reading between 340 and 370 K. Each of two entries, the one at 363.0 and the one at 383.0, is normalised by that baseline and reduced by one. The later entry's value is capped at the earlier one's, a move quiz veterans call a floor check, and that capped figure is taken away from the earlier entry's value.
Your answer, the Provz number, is 0.15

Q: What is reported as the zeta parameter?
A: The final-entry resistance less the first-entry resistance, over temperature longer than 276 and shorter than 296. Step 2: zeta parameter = 26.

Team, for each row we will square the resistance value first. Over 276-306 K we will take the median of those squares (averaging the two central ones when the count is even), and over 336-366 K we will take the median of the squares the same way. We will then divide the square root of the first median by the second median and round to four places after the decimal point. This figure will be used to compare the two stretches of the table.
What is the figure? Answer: 0.0061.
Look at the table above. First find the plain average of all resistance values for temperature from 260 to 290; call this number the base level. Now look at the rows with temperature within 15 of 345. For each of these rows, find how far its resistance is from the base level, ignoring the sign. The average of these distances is 49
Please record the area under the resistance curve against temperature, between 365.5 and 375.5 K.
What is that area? 2813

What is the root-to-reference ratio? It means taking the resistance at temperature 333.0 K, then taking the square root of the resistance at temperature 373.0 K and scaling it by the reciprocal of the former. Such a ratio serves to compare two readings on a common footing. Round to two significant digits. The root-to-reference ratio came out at 0.089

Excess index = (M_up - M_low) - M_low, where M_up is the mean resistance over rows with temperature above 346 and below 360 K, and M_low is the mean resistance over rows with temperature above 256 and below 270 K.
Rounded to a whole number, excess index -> -274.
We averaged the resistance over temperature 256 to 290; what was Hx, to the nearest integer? 242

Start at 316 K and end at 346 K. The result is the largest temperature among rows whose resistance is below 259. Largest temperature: 343.0 K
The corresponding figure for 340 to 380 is 378.0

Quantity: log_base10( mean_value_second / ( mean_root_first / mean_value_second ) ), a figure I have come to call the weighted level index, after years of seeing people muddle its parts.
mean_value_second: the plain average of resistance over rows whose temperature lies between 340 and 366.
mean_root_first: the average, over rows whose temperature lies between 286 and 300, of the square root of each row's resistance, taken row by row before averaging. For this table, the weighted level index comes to 3.52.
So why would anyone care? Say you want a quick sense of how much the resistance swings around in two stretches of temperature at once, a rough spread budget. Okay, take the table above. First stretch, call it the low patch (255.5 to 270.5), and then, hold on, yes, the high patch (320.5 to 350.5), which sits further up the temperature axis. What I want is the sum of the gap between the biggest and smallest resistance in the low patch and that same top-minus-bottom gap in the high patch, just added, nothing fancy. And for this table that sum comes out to 49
